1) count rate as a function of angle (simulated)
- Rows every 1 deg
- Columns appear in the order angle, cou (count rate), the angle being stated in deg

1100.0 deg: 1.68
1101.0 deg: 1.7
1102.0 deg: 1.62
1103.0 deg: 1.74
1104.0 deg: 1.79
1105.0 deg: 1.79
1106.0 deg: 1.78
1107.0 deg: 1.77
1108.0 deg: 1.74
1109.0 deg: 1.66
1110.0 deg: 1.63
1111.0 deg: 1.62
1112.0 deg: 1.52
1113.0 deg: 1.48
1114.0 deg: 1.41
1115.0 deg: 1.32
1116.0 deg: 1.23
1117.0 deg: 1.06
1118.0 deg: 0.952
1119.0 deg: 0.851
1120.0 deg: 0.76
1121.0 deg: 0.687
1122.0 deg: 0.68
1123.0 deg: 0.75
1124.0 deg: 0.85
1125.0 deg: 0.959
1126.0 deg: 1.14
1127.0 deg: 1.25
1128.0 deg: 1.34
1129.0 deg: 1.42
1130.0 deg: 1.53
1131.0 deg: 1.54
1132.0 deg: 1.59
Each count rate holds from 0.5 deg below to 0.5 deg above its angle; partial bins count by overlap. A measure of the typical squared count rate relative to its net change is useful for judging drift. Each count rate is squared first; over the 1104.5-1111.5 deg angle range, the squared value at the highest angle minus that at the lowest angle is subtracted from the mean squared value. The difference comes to 3.5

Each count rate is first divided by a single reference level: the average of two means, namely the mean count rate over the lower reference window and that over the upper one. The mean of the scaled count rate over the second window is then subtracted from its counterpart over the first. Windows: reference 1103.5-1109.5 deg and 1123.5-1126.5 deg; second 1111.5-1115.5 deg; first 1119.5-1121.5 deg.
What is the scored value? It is -0.52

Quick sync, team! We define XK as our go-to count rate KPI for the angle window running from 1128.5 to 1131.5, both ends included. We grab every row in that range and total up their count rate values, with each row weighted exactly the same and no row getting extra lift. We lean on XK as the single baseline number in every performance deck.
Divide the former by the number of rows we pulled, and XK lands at 1.5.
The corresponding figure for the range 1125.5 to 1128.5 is 1.2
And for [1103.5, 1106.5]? 1.8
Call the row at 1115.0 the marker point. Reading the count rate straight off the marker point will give 1.32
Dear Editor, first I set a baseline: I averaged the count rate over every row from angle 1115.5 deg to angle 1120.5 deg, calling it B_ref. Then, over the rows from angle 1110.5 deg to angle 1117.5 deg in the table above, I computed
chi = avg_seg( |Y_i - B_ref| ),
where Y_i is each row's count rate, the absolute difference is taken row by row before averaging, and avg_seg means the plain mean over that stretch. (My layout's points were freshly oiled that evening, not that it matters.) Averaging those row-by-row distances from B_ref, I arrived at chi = 0.4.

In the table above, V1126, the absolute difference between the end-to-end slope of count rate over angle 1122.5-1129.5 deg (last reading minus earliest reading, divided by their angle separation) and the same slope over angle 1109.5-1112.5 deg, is 0.17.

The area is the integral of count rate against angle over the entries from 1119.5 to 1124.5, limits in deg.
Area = 3.7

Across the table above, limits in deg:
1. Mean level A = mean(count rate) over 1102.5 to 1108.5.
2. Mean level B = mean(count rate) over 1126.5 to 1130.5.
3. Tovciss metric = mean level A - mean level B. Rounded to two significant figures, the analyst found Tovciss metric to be 0.38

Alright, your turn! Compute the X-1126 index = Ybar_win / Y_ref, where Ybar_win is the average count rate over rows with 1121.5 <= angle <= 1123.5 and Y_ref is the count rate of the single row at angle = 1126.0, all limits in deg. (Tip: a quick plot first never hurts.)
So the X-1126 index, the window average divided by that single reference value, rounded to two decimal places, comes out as 0.63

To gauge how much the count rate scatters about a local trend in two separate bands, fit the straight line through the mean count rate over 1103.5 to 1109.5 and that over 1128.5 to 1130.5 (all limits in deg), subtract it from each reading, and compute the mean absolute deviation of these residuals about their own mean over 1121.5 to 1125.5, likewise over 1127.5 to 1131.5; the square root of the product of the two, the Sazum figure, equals 0.10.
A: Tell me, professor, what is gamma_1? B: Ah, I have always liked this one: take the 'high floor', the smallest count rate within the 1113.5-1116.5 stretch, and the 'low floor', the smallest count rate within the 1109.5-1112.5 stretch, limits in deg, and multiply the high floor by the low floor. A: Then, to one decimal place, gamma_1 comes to 1.9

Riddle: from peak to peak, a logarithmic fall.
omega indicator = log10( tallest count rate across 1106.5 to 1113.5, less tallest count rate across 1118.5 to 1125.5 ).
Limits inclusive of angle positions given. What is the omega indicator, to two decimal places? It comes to -0.09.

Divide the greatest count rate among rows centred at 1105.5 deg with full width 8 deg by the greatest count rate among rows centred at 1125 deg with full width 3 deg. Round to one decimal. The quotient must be 1.6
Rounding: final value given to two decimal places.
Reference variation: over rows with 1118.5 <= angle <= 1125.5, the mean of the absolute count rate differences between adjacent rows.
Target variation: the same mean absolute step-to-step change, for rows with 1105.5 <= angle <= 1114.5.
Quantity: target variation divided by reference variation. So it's 0.62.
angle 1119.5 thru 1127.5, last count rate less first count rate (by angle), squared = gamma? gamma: 0.24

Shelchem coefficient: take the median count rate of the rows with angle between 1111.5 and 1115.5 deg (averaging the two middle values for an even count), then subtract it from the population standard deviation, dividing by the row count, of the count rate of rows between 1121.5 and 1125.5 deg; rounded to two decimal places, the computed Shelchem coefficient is -1.34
